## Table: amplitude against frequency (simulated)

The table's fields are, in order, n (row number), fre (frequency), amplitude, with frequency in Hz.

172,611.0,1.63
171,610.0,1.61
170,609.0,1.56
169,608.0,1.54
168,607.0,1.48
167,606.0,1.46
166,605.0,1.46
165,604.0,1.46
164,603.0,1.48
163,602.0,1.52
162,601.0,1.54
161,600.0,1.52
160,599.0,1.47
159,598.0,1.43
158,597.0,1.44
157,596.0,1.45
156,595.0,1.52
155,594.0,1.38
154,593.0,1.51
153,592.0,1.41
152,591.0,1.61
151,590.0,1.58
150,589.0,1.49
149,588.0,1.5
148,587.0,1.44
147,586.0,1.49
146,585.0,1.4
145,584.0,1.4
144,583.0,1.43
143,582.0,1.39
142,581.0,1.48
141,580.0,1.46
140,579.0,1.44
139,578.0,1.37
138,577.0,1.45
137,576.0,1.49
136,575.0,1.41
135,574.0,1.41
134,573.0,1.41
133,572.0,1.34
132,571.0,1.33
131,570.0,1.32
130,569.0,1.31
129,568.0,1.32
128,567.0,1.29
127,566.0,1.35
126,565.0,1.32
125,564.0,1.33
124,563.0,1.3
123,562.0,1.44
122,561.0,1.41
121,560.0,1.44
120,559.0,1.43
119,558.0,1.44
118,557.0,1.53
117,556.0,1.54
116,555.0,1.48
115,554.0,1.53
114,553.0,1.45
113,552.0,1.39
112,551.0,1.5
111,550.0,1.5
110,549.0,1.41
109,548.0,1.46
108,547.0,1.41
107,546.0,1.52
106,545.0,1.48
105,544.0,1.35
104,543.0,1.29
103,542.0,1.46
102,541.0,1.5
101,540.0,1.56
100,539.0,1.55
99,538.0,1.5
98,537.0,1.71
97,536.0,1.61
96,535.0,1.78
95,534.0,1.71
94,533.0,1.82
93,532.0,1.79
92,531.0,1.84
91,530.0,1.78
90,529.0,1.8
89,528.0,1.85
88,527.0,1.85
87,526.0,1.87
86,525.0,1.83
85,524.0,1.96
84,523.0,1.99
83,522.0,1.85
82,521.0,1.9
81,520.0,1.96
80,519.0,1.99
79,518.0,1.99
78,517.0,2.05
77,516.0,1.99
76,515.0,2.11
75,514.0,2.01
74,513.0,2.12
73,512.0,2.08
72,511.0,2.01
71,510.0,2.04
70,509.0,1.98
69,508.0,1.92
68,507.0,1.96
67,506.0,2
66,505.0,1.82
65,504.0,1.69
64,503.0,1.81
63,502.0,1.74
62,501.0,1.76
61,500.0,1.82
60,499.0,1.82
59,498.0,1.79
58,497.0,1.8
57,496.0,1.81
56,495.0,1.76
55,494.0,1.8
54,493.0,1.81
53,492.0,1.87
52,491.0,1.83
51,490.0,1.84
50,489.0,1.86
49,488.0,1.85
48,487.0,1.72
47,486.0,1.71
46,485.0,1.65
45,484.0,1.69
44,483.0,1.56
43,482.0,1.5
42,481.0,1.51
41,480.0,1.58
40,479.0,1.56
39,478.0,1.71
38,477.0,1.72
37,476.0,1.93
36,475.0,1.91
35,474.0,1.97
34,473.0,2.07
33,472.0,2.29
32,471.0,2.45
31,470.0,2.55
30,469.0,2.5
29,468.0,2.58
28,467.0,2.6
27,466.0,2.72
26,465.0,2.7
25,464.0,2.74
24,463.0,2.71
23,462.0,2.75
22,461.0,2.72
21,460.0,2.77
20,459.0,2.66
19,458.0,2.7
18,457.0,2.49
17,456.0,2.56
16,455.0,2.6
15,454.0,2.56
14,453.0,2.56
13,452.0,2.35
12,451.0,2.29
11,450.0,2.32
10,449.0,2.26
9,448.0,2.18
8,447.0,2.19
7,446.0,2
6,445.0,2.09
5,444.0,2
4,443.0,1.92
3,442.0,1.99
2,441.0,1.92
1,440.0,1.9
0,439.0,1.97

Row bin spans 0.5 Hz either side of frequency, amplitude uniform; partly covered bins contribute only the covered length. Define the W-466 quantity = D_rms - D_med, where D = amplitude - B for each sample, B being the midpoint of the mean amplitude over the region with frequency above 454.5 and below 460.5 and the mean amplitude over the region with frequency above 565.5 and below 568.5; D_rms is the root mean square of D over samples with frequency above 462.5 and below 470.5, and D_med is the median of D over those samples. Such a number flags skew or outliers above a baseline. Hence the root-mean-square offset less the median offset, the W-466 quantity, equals 0.0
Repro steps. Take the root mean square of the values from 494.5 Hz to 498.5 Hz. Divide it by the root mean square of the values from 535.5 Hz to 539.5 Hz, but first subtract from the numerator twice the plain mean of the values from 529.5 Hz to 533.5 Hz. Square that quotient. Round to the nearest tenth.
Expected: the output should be 1.3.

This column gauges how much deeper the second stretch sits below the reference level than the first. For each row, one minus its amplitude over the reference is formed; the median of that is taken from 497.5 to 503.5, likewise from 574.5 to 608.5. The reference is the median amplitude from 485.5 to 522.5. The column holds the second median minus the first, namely 0.18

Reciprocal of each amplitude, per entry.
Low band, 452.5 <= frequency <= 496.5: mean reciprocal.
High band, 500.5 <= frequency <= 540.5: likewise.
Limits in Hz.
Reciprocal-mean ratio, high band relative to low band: 1.11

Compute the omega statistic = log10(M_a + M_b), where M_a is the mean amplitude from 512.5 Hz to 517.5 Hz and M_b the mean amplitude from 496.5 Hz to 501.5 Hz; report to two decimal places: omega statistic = 0.59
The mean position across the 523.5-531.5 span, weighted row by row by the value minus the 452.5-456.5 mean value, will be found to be 527.6 Hz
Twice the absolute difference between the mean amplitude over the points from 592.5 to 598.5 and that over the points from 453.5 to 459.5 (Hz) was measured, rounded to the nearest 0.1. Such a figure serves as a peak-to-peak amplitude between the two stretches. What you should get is 2.3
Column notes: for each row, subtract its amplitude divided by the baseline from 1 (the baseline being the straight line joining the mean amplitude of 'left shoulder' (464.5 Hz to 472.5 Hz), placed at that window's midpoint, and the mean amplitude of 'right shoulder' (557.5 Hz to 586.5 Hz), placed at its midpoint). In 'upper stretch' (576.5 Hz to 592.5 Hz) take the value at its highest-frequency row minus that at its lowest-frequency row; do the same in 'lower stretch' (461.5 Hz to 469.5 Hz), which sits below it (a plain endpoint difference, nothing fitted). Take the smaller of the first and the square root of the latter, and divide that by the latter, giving -1.8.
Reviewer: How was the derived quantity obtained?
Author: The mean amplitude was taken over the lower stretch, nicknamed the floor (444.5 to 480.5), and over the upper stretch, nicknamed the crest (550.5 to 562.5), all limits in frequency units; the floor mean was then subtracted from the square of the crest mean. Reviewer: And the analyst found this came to -0.2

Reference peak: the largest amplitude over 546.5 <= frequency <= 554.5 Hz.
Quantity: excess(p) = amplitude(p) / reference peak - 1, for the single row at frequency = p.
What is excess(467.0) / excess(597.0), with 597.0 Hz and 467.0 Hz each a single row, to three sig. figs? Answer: -11.9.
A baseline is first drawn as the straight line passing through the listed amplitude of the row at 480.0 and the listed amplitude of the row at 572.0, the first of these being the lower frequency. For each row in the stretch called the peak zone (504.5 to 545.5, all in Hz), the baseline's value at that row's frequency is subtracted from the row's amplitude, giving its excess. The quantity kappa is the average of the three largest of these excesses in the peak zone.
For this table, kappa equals 0.61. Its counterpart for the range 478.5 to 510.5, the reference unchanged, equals 0.50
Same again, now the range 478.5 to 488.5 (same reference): 0.20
